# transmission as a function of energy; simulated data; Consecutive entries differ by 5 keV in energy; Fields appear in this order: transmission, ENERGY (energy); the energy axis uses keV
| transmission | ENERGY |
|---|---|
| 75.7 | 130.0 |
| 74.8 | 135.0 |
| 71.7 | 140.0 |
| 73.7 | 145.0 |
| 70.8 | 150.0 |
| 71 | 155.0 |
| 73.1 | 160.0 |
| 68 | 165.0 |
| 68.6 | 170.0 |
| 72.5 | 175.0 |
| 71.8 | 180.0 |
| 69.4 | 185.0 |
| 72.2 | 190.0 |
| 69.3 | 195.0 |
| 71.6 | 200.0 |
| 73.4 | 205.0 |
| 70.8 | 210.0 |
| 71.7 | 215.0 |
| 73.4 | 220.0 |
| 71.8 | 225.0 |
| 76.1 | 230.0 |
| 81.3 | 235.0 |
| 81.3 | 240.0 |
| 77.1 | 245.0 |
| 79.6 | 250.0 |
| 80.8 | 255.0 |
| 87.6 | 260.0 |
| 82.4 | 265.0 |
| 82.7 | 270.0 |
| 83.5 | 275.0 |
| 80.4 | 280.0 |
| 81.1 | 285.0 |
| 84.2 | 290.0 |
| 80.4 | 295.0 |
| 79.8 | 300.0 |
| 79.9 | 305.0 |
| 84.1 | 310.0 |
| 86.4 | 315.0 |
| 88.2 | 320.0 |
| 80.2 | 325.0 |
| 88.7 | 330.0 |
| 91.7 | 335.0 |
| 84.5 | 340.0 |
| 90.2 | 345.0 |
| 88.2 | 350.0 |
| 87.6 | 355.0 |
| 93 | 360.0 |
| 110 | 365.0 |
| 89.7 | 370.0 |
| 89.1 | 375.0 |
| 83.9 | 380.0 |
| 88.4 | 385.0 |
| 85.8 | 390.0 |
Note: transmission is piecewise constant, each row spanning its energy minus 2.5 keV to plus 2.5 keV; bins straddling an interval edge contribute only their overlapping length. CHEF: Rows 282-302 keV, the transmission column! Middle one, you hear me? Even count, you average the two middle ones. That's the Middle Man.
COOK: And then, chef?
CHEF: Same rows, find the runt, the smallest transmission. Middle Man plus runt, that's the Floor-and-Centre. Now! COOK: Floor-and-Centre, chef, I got 161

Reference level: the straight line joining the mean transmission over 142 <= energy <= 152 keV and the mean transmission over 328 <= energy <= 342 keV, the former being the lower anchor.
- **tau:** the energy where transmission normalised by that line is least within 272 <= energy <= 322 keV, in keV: 305.0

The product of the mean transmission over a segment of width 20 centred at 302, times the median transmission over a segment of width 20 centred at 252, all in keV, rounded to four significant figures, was 6500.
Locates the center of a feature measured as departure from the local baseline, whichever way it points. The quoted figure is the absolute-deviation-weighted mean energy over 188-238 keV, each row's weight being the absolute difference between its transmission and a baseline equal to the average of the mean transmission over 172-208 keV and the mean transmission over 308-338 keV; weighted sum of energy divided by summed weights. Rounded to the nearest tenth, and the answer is 208.9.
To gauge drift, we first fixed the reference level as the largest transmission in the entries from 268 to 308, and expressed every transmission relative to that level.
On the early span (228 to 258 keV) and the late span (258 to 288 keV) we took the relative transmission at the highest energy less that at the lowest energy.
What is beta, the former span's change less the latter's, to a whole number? 11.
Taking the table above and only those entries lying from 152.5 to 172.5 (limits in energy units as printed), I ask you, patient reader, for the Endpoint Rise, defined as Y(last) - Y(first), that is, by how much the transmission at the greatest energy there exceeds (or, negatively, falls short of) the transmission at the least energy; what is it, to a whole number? -2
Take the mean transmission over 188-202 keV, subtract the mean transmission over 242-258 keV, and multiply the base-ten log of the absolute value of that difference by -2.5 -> -2.3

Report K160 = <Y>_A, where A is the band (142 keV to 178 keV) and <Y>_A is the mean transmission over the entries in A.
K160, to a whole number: 71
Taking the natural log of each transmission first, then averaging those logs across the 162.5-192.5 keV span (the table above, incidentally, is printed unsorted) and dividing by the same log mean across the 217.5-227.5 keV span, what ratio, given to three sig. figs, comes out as 0.993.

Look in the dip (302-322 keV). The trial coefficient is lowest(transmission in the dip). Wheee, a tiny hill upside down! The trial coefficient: 79.9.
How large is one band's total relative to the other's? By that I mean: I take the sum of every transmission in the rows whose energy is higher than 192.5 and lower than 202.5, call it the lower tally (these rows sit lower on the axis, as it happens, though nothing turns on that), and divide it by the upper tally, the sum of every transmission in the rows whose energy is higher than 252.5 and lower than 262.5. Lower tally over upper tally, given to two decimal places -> 0.84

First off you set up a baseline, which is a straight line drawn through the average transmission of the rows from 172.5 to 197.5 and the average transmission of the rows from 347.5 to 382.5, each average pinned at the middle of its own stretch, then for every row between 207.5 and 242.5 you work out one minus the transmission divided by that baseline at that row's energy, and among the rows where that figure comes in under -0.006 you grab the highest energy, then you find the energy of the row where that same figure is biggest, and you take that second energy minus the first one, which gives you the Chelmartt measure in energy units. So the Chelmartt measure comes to -15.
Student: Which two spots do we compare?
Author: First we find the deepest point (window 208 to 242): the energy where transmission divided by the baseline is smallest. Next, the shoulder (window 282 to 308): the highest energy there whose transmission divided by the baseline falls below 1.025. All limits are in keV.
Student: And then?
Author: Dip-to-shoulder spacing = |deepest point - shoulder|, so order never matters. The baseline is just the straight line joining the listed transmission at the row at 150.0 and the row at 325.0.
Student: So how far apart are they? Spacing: 95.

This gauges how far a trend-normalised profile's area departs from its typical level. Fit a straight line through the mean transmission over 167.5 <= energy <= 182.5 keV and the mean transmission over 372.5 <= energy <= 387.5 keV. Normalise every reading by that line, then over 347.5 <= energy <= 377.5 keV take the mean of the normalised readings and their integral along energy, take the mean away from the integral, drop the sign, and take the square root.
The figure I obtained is 5.61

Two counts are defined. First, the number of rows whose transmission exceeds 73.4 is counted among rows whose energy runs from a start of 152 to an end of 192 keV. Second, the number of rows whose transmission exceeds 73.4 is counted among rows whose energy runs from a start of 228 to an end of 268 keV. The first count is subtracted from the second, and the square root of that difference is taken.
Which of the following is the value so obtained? 2.83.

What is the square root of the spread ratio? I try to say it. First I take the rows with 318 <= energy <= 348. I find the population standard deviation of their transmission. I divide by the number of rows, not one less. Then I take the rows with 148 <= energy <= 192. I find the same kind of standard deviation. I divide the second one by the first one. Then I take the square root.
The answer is 0.66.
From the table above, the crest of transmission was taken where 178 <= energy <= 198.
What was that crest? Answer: 72.2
